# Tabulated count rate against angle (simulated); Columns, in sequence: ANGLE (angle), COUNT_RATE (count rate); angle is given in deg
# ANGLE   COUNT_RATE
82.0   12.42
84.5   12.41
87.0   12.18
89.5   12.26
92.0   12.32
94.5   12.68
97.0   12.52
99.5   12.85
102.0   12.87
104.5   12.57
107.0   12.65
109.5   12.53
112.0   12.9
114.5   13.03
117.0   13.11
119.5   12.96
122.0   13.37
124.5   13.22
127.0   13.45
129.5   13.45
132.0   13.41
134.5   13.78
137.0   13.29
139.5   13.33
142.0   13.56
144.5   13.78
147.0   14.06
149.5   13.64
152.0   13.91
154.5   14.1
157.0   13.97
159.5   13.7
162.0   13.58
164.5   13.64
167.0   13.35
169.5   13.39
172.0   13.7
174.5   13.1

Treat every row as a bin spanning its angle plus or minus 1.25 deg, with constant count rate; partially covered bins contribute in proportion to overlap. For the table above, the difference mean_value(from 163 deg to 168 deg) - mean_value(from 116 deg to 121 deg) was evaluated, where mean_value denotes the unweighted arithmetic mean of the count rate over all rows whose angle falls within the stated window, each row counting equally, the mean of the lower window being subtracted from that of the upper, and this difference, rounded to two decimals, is 0.46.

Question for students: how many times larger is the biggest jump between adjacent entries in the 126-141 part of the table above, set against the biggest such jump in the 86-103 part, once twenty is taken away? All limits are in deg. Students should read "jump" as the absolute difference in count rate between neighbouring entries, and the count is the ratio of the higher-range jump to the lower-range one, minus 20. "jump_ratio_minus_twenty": -18.6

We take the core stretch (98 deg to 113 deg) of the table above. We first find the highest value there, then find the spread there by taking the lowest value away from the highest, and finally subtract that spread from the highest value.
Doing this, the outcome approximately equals 12.5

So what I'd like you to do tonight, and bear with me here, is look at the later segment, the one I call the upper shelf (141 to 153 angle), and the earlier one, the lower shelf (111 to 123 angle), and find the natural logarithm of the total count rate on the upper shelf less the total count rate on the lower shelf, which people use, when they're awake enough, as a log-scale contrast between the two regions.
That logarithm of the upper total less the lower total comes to 1.3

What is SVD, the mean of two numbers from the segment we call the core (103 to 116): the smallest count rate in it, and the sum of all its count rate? 38.1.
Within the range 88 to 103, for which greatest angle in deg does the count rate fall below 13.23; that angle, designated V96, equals 102.0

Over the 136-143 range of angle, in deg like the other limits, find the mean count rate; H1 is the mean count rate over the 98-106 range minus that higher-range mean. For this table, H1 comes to -0.6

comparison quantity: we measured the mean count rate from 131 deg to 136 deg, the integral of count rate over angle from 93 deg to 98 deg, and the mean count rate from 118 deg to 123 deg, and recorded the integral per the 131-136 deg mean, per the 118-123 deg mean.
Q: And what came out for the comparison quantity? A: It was 0.352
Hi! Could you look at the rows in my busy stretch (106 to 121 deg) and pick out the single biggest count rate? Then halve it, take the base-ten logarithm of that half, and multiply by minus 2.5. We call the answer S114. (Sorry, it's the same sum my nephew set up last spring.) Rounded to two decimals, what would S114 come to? -2.04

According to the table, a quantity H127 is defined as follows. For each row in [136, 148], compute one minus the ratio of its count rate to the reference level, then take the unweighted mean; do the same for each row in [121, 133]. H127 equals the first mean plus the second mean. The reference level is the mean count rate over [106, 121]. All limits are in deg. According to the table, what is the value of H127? -0.10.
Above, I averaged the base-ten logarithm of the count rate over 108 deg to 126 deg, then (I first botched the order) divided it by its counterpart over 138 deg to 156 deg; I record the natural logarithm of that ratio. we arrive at -0.022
